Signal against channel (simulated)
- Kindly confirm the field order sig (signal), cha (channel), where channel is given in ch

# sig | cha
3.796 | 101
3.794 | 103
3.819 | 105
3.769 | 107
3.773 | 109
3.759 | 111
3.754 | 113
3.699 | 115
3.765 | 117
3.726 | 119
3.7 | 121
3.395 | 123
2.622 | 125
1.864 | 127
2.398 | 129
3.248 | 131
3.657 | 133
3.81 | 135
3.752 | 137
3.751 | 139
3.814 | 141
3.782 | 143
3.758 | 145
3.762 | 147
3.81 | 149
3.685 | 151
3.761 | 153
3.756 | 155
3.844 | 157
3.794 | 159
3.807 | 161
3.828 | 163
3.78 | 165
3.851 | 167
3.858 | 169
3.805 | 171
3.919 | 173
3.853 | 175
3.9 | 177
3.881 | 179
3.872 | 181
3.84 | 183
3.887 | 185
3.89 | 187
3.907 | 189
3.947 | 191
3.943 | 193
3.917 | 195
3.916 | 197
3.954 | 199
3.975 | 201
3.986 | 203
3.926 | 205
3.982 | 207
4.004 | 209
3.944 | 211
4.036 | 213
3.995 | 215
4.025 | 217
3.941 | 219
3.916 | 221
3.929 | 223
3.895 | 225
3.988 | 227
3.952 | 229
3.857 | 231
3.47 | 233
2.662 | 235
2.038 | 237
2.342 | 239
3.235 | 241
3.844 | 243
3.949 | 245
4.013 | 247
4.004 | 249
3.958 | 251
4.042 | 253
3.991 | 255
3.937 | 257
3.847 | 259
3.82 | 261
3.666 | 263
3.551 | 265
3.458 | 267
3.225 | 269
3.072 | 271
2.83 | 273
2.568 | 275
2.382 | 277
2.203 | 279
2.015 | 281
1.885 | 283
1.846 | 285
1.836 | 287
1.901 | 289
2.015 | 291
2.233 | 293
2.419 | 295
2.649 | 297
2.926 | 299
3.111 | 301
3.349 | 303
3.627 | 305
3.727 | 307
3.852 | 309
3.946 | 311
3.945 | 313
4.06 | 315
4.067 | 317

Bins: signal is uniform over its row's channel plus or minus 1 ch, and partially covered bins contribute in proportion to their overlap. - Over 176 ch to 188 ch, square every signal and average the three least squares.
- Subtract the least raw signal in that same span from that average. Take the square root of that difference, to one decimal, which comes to 3.3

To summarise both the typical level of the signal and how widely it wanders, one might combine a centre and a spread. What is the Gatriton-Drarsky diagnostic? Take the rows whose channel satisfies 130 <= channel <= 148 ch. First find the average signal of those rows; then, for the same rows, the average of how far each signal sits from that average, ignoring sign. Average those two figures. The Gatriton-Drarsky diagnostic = 1.91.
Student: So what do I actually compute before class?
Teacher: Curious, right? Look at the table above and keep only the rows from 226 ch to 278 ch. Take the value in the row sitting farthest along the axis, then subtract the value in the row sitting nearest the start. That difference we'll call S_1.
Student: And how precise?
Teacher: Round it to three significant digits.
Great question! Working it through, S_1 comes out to -1.61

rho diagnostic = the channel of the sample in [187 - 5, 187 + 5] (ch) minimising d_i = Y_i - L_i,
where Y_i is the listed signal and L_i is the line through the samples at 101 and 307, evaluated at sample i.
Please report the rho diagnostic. 183 ch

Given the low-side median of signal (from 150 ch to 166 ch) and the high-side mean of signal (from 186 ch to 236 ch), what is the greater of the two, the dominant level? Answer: 3.88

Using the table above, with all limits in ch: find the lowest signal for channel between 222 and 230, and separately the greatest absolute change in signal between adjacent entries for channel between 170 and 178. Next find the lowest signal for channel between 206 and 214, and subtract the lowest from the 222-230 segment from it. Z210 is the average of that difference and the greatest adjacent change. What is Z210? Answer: 0.08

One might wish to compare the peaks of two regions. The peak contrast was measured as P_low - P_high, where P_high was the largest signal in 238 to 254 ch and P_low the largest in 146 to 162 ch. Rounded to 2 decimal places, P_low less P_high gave -0.20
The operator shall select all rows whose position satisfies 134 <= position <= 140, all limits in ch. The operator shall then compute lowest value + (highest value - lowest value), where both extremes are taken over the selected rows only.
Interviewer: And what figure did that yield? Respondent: 3.81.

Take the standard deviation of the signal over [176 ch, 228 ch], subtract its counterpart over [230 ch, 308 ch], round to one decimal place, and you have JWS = -0.7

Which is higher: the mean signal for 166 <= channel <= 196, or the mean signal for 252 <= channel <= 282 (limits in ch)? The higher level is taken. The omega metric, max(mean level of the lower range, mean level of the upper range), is 3.88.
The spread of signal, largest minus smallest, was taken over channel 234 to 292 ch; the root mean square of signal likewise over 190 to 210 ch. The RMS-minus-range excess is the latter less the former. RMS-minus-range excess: 1.7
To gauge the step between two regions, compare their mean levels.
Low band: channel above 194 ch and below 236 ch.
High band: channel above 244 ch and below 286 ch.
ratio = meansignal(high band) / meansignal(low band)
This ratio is 0.84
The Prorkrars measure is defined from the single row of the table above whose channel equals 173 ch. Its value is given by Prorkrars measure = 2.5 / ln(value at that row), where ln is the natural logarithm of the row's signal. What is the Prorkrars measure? 1.83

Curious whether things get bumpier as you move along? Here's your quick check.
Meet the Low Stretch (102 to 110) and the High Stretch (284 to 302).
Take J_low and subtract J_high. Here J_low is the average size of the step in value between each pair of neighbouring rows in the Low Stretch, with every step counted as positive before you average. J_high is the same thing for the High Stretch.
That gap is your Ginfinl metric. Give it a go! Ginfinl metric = -0.13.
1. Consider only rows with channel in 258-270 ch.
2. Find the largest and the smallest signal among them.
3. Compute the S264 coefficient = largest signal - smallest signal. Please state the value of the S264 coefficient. 0.62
